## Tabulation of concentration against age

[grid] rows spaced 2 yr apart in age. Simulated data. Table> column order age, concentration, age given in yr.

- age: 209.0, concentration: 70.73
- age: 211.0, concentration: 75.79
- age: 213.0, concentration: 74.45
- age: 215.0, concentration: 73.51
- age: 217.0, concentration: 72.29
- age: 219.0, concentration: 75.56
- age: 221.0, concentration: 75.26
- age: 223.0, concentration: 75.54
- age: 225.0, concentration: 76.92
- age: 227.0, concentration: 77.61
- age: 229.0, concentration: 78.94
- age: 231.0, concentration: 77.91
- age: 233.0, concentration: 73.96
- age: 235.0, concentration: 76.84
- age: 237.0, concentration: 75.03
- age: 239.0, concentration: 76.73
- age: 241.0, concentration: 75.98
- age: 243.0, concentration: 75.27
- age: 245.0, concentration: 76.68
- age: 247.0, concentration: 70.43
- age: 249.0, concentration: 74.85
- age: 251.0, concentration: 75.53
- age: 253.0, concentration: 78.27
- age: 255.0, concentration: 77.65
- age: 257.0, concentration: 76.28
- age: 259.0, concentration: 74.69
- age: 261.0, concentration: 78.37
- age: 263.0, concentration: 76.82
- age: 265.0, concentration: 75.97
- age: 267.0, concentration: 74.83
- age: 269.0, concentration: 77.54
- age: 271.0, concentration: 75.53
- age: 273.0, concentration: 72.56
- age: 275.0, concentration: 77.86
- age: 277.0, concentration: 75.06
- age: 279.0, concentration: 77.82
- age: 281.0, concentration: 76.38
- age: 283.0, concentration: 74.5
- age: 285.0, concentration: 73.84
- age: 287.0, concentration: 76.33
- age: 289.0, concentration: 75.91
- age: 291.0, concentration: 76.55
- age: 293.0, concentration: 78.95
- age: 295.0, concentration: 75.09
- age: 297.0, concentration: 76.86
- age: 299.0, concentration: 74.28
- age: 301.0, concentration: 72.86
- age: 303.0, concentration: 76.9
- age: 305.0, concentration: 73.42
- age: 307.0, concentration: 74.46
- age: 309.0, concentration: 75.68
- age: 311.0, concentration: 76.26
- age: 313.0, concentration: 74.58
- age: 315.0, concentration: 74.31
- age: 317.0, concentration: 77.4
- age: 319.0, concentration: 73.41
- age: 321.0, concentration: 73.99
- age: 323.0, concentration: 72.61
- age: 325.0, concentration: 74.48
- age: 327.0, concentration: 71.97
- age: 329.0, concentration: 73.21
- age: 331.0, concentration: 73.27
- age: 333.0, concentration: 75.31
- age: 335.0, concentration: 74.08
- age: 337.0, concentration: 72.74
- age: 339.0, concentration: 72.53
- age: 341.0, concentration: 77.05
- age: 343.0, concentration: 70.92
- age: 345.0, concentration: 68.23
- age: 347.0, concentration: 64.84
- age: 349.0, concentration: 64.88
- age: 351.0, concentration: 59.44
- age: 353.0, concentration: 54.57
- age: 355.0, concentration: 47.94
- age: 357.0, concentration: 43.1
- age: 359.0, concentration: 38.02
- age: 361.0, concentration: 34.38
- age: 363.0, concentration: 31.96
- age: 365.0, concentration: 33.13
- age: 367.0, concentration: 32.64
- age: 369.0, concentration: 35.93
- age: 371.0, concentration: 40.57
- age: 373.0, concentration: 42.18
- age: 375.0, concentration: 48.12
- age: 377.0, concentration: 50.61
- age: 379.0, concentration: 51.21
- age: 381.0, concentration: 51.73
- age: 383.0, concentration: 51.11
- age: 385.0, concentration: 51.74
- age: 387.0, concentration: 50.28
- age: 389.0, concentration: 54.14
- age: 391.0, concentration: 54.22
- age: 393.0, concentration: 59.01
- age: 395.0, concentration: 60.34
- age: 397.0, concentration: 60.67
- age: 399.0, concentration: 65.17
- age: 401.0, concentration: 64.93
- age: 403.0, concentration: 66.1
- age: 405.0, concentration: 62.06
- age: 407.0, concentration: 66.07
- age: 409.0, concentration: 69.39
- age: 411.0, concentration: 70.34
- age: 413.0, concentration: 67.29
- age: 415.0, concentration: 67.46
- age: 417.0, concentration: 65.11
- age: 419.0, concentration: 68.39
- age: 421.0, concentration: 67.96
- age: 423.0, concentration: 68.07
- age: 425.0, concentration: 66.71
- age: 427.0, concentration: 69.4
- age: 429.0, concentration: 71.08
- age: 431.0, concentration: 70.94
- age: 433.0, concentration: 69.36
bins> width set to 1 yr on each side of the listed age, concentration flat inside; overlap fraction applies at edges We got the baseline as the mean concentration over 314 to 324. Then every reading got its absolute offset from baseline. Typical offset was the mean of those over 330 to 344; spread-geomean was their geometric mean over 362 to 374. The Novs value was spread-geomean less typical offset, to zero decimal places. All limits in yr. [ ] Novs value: 36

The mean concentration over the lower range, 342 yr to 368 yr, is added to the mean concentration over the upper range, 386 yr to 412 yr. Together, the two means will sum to 111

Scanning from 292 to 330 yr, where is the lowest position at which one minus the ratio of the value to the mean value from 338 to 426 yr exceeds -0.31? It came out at 301.0 yr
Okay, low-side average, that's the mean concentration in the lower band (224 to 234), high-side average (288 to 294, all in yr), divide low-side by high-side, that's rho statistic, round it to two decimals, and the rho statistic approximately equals 1.00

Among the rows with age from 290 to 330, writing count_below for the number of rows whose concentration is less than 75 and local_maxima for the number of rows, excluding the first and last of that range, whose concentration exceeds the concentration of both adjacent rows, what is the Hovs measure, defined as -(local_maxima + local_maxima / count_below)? -7.6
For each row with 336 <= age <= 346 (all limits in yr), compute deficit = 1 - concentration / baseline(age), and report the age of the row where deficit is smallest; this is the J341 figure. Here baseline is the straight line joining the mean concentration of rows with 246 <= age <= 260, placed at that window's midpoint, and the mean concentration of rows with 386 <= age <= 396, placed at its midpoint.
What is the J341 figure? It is 341.0 yr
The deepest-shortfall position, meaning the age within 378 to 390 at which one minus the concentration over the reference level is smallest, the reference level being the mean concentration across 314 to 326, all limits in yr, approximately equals 389.0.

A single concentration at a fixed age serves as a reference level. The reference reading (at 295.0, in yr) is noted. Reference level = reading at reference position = 75.09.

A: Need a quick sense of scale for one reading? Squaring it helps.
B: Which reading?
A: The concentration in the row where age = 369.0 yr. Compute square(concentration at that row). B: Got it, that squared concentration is 1291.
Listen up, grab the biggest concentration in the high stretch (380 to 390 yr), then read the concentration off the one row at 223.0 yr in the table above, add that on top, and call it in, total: 130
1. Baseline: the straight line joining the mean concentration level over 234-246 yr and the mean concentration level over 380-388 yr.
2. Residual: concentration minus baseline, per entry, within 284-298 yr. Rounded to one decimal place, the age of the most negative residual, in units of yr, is 285.0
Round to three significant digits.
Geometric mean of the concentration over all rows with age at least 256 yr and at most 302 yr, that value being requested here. 75.8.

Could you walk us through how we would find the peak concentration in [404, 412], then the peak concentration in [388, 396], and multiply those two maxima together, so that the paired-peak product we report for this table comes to 4244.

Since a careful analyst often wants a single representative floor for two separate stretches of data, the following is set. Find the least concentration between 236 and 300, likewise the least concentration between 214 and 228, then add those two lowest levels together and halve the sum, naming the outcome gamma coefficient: 71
